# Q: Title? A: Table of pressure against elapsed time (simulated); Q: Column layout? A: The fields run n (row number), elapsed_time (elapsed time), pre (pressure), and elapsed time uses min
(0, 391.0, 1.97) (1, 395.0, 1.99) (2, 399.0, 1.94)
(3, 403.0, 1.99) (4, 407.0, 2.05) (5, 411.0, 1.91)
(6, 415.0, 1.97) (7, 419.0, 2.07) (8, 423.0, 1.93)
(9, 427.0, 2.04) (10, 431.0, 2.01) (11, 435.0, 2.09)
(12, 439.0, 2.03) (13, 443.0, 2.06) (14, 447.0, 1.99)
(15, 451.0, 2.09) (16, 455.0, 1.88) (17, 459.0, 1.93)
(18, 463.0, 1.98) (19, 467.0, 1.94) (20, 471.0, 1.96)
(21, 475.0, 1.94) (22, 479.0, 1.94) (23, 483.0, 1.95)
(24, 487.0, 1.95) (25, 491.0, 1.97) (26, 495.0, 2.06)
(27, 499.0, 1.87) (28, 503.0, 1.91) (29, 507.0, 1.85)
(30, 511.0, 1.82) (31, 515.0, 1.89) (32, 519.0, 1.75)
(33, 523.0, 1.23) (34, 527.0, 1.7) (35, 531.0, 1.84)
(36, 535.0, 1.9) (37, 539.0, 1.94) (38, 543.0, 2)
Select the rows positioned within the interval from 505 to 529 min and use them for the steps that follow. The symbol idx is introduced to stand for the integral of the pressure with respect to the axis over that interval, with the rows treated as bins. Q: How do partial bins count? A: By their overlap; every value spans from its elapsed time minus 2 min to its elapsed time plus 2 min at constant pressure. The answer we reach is 41.0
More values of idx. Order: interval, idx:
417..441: 48.7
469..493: 46.8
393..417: 47.4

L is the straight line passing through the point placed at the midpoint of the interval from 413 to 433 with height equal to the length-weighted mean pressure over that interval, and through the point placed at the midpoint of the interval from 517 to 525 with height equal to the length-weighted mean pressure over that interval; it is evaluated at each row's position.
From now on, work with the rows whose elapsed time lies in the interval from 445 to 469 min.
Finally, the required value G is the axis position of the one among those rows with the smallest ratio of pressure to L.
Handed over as 455.0 min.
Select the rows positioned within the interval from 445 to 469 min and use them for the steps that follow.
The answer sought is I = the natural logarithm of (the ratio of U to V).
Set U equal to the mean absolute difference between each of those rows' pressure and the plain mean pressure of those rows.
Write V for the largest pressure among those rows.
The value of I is -3.7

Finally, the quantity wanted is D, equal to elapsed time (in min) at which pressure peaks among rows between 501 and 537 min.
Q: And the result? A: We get 503.0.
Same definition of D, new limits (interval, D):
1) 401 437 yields 435.0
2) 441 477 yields 451.0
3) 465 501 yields 495.0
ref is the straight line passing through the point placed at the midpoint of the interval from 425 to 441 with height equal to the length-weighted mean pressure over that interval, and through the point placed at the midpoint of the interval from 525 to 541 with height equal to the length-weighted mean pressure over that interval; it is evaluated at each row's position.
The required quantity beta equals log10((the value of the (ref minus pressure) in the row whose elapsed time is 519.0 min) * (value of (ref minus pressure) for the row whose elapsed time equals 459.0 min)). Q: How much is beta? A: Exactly -2.1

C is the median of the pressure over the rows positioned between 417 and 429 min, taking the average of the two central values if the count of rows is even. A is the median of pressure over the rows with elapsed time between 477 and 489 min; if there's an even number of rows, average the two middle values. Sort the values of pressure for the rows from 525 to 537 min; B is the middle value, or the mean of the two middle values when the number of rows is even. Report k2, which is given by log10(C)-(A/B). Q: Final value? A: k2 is -0.75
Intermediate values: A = 1.95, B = 1.840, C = 2.04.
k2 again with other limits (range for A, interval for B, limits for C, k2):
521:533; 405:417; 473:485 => -0.58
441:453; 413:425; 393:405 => -0.75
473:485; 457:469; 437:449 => -0.69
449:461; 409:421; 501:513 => -0.71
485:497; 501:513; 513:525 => -0.82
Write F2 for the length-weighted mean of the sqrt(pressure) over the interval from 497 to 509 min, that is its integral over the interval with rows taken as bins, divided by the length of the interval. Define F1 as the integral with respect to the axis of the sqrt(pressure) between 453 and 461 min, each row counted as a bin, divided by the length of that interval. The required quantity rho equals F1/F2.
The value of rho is 1.01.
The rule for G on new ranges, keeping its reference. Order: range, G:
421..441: 423.0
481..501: 483.0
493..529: 523.0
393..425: 399.0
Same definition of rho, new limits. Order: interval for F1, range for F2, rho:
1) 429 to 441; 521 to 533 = 1.14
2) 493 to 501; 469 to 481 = 1.00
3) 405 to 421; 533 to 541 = 1.02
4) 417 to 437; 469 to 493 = 1.02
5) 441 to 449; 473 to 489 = 1.02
